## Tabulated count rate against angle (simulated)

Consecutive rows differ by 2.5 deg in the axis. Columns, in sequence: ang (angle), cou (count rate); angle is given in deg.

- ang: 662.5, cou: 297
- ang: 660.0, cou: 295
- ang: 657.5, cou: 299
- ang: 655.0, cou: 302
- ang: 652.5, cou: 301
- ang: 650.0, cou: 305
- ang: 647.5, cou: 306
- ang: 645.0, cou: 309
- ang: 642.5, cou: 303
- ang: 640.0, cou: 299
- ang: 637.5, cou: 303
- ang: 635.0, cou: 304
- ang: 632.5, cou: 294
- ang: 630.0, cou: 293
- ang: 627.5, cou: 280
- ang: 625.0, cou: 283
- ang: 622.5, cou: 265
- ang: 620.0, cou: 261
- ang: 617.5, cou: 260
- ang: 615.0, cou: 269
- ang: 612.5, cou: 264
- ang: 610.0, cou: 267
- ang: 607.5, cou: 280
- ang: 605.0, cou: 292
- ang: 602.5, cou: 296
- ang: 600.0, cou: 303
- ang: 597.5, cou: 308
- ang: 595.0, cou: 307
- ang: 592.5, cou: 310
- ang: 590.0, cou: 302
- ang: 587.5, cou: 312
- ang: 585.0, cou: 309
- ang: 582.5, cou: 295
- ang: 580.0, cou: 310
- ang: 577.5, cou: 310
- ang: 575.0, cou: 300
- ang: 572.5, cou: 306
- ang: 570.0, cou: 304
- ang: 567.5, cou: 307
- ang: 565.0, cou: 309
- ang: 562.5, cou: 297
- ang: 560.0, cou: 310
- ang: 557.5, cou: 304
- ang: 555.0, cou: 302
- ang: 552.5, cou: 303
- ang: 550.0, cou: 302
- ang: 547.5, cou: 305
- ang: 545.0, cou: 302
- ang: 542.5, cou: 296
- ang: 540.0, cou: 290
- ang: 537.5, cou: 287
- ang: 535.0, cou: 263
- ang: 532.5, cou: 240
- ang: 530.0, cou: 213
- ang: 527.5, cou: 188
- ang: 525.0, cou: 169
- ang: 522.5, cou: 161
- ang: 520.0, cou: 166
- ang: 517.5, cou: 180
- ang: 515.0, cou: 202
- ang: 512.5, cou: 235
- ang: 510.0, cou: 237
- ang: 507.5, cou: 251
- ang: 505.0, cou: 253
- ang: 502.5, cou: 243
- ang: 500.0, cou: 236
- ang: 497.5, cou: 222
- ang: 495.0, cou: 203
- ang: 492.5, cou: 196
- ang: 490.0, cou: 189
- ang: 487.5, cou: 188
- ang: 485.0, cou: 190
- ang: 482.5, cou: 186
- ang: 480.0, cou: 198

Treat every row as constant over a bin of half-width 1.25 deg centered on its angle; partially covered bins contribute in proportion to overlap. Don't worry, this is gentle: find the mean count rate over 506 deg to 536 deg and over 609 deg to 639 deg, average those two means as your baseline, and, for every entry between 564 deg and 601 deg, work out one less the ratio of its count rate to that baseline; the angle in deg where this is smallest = 587.5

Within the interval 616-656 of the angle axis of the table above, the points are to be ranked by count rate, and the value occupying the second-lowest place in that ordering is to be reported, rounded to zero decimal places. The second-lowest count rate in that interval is 261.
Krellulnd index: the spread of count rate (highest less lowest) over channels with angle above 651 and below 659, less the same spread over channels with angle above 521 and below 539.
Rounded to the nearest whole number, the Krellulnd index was -123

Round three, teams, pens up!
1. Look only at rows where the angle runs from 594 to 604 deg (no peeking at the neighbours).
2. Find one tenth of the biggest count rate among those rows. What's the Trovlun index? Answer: 30.8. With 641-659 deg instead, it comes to 30.9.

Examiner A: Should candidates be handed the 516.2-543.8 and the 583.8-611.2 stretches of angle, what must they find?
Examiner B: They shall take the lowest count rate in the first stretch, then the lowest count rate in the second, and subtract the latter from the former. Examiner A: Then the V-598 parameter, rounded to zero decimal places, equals -106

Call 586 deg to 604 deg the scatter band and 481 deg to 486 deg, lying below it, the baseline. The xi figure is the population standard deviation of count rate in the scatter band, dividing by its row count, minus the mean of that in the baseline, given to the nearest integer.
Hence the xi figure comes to -183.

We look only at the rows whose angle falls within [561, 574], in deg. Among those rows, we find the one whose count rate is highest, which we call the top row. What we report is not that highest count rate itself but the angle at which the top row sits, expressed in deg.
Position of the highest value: 565.0 deg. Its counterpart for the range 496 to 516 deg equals 505.0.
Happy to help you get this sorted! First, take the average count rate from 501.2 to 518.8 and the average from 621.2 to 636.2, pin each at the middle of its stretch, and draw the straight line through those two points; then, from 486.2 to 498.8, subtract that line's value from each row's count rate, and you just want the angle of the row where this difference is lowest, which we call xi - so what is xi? 490.0 deg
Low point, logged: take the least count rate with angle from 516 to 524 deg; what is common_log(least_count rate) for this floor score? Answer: 2.21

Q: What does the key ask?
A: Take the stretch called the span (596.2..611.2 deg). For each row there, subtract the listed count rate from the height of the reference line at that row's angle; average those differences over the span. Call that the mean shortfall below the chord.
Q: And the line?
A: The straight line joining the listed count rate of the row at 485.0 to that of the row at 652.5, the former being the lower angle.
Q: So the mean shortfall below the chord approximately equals -22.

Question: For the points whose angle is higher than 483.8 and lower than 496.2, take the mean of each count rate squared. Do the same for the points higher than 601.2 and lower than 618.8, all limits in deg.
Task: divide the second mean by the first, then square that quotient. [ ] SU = 4.1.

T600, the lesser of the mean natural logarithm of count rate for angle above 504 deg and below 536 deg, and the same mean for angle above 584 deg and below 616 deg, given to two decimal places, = 5.34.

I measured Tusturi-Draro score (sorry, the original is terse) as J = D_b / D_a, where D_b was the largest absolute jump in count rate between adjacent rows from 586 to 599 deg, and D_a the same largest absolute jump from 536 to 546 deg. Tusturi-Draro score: 1.7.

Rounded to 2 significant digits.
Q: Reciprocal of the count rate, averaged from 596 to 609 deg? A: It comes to 0.0034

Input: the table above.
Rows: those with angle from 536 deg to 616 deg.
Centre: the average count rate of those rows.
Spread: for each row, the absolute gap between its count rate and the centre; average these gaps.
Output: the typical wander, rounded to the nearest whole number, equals 10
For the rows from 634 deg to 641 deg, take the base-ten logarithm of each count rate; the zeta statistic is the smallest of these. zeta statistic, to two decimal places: 2.48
